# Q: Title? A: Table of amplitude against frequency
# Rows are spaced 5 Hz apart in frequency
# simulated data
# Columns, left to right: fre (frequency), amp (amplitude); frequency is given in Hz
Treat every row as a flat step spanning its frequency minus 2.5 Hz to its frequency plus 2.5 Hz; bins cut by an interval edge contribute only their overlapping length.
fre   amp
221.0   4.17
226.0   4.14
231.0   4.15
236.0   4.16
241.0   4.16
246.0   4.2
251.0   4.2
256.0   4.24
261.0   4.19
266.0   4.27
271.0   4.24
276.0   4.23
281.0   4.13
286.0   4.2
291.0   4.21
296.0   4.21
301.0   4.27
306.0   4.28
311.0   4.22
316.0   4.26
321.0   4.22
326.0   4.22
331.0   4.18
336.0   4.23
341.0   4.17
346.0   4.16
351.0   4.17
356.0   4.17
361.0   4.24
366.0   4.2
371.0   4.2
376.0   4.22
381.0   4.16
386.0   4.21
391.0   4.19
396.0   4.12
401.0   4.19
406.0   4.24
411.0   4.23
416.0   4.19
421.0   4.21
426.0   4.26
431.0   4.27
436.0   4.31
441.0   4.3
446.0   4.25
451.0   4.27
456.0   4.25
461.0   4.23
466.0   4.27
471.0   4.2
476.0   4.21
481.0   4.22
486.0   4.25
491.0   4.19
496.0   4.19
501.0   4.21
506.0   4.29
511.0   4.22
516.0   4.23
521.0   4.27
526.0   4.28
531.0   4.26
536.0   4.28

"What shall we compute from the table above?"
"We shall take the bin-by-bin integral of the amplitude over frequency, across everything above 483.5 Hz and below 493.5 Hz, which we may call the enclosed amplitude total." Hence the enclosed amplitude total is 42.2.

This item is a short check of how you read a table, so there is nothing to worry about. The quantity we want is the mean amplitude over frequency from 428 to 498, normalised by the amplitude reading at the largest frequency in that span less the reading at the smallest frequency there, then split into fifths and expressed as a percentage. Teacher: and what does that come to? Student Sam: -1061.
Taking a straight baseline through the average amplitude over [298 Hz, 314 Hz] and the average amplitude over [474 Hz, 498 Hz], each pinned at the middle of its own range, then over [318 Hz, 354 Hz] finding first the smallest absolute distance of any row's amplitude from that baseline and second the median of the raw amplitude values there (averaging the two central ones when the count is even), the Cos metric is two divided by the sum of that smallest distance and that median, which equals 0.476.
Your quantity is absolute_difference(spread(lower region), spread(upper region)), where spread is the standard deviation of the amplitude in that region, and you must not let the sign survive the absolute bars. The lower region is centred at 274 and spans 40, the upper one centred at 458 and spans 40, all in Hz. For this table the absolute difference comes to 0.009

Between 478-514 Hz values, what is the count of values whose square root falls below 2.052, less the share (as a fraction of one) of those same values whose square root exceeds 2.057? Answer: 2.7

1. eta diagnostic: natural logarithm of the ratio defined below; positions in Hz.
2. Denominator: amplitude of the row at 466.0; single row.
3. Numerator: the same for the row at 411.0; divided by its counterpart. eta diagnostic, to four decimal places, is -0.0094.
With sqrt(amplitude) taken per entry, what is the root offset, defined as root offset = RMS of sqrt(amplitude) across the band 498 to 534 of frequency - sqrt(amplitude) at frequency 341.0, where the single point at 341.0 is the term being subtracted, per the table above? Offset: 0.020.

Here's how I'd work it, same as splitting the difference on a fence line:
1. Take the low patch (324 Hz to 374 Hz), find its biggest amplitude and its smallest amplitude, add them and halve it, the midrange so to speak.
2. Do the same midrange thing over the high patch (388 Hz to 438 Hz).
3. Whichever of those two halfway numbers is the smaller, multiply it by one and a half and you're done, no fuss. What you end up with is 6.300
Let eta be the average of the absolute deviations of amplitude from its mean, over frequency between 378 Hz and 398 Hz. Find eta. 0.030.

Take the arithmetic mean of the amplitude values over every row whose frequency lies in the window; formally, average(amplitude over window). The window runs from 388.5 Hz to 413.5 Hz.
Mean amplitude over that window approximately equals 4.19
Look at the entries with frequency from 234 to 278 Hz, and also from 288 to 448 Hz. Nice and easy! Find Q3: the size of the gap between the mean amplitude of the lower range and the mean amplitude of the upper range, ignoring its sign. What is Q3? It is 0.01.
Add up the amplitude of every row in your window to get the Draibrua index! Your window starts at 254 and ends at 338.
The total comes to 71.8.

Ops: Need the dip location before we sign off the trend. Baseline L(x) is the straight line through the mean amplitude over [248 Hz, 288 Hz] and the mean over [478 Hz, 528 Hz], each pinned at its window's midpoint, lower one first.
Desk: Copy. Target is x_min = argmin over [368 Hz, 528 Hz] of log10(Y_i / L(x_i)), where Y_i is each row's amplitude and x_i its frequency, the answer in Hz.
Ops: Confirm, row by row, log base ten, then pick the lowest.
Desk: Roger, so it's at 396.0 Hz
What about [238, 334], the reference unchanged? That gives 281.0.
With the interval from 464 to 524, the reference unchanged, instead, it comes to 496.0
